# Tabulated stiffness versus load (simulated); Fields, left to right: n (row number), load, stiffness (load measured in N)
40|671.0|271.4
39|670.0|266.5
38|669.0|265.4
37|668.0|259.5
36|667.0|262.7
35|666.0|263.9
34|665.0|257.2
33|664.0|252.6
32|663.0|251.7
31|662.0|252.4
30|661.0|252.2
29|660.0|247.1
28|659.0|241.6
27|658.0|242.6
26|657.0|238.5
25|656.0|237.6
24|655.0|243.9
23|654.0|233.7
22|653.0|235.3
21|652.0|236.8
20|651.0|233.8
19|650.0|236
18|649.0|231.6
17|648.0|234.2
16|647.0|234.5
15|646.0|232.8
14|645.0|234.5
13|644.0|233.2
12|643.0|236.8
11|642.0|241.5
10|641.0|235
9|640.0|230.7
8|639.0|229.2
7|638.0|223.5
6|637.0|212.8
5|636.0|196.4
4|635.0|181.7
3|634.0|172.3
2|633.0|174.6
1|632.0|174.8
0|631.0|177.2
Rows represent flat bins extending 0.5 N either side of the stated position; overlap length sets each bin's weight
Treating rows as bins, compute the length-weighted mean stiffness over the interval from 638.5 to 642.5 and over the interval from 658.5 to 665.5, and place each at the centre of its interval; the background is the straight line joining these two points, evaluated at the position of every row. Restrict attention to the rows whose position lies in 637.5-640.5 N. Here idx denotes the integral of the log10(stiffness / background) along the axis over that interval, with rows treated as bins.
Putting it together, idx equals -0.029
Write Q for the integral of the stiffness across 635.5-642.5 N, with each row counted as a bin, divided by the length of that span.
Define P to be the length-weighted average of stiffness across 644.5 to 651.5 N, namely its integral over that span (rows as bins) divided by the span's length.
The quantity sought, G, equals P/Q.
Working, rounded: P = 234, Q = 224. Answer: 1.04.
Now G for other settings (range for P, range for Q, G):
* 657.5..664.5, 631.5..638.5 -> 1.30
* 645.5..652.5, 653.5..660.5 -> 0.97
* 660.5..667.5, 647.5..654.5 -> 1.09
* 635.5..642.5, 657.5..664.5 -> 0.90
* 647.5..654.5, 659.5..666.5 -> 0.92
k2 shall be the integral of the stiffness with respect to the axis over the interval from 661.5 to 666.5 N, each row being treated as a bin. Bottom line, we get 1278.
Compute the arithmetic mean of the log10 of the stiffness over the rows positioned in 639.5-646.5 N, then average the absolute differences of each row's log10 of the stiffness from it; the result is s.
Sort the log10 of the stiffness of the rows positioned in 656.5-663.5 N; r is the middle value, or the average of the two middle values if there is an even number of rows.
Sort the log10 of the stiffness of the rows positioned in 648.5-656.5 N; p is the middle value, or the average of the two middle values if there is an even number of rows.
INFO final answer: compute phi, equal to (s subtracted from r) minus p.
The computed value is 0.016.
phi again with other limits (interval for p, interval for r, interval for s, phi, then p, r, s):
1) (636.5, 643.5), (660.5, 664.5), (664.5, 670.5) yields 0.034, 2.36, 2.402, 0.005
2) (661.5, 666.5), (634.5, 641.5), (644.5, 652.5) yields -0.055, 2.40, 2.349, 0.002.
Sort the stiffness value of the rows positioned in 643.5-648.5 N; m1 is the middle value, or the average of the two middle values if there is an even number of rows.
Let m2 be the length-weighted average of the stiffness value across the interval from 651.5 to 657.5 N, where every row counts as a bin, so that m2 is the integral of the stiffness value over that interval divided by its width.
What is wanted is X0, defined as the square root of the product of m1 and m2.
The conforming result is 236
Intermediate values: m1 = 234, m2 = 238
